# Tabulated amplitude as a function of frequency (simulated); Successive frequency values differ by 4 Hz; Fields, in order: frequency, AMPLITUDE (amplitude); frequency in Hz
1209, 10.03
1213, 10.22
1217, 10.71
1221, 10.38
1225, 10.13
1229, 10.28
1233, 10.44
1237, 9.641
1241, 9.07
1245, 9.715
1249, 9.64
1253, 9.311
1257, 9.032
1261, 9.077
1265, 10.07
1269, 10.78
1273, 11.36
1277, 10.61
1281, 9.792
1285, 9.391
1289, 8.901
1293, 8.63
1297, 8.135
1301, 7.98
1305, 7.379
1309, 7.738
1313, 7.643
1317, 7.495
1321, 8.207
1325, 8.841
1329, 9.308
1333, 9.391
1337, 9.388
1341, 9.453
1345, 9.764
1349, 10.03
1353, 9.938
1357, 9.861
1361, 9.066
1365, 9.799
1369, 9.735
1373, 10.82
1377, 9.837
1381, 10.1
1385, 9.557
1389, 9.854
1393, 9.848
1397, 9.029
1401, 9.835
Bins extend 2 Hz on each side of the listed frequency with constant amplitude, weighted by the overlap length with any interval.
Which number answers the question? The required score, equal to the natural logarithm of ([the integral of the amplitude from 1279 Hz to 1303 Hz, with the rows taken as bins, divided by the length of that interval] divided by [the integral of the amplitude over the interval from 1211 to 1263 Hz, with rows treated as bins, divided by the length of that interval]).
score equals -0.109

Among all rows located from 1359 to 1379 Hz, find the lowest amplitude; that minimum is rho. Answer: 9.066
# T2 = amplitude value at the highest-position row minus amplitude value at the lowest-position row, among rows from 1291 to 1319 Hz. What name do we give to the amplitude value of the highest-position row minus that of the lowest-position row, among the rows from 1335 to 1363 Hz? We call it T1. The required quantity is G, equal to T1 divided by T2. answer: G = 0.3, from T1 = 0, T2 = -1.1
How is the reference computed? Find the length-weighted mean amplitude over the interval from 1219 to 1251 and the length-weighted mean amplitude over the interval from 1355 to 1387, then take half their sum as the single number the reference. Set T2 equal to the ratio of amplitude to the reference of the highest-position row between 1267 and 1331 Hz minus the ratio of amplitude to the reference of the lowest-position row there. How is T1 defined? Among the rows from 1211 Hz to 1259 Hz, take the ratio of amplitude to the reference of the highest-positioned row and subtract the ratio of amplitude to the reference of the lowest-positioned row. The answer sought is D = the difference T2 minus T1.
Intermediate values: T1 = -0.12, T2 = -0.1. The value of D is 0.0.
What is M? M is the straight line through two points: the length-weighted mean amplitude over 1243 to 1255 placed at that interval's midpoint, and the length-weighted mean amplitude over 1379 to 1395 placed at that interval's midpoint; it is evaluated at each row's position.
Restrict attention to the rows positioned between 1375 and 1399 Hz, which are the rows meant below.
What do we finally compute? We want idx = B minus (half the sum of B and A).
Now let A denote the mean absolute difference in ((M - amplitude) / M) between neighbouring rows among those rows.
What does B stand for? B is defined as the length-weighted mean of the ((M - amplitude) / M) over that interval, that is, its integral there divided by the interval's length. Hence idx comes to -0.013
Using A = 0.0393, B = 0.01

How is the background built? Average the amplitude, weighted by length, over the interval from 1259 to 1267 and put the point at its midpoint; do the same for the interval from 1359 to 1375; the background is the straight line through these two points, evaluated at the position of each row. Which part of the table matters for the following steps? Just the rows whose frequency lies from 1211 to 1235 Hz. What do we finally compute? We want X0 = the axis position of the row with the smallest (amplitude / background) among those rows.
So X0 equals 1225 Hz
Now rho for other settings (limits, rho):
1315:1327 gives 7.495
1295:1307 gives 7.379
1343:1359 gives 9.764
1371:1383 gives 9.837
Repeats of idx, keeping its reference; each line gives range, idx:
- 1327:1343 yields 0.015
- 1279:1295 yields 0.003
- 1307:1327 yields 0.068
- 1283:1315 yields 0.056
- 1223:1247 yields -0.043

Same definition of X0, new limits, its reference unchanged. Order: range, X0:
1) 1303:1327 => 1305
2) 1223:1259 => 1257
